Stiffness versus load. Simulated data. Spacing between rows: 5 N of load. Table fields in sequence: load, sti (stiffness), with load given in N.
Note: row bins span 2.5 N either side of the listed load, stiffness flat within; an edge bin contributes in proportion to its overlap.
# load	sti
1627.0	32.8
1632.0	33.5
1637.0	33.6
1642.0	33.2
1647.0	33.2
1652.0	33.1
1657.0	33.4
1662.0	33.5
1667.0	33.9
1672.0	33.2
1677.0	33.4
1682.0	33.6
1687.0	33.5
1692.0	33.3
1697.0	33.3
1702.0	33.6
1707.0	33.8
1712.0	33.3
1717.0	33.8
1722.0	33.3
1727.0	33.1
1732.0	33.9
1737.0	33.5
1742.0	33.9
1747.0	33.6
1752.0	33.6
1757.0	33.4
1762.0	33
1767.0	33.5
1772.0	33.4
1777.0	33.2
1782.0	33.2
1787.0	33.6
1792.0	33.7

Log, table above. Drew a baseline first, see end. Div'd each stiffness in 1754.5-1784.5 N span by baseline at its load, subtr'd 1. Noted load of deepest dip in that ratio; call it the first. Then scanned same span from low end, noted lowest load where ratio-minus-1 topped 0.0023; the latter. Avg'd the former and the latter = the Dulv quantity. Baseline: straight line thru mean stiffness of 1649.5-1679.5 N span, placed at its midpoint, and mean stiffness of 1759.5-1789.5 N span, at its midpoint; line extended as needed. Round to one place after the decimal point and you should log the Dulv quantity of 1764.5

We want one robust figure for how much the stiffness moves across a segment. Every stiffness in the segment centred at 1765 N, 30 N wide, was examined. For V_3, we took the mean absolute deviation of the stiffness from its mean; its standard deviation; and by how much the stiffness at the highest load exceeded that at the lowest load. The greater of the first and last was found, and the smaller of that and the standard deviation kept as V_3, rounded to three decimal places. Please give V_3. 0.167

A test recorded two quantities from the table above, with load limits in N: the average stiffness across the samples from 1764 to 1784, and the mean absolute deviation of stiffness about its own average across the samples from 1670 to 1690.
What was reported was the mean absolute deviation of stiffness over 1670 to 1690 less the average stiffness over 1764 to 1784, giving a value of -33.2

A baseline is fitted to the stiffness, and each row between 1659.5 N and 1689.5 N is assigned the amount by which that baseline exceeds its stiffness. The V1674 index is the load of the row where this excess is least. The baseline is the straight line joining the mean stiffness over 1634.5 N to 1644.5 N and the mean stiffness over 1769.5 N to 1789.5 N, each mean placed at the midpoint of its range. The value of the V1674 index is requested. 1667.0 N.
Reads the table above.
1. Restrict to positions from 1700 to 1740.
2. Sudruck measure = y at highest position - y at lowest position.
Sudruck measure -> -0.10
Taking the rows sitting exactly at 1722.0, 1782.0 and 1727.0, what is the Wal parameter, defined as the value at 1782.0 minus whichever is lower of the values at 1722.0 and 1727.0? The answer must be 0.10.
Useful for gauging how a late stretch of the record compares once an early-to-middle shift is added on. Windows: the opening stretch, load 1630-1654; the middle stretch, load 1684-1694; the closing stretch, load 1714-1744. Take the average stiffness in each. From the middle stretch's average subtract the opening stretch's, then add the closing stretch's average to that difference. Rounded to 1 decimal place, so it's 33.7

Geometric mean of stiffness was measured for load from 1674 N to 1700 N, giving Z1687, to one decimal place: 33.4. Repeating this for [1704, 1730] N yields 33.5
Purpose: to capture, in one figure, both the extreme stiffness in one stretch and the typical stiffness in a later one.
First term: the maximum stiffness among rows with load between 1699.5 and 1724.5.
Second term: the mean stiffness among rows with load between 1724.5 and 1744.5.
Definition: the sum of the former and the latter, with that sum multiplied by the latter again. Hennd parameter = 2265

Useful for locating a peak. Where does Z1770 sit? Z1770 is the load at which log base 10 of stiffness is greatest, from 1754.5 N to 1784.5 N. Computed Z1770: 1767.0 N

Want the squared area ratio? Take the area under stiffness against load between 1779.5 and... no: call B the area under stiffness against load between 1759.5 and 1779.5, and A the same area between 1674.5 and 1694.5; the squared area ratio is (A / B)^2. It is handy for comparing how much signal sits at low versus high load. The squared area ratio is 1.01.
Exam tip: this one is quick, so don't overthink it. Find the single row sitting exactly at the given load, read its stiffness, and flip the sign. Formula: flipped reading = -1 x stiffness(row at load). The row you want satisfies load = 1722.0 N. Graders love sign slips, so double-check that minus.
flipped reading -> -33.3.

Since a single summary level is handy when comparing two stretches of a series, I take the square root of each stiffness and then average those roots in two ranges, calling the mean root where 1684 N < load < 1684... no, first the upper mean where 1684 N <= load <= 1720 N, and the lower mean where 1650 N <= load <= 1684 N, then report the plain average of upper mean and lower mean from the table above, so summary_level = 5.786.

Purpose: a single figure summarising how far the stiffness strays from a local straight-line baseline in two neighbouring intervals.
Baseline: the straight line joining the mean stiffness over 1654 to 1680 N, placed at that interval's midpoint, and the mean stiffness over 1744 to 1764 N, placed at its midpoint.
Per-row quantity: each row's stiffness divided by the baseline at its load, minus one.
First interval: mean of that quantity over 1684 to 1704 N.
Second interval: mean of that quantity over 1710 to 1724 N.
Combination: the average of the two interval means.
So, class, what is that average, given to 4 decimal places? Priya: 0.0000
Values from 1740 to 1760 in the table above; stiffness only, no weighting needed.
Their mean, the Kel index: 33.6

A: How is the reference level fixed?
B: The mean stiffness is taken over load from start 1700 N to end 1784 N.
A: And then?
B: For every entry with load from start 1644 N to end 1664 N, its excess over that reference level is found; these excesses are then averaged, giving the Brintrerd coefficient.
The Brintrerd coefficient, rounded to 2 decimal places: -0.18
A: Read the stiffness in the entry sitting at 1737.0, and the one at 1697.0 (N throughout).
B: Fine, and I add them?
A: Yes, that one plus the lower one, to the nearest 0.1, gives 66.8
